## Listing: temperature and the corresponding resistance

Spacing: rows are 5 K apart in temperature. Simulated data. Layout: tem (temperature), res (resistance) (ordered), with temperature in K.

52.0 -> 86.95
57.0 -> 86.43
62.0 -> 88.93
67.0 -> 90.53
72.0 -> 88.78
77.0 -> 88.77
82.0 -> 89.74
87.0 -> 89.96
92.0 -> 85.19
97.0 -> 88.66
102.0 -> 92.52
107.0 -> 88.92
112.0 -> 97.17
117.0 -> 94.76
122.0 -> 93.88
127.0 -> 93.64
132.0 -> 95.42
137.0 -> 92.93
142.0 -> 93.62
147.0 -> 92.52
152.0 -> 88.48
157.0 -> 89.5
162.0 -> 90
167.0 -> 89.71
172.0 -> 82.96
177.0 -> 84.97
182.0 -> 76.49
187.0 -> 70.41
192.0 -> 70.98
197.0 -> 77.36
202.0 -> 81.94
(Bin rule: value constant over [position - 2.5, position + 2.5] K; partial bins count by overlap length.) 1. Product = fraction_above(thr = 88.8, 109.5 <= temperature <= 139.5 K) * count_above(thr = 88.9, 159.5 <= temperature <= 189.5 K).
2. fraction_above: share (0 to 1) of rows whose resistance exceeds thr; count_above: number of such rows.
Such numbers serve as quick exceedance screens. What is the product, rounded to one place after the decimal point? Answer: 2.0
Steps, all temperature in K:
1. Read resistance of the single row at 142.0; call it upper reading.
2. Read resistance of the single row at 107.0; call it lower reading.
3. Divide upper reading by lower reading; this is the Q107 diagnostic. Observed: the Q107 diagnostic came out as 1.05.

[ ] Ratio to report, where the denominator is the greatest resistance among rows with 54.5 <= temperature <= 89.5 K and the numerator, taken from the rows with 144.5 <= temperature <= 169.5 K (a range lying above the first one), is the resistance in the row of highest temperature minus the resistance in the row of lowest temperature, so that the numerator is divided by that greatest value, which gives -0.03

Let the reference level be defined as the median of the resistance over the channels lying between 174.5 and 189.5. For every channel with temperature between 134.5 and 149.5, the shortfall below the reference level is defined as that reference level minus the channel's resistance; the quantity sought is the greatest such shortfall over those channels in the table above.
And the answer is -16.0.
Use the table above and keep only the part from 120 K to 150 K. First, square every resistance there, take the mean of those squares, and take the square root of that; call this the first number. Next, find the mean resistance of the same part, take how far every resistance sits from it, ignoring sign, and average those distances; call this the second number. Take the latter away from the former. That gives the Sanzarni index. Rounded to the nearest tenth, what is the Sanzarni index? 93.0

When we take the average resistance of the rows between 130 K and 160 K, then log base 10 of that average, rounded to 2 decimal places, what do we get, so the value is 1.96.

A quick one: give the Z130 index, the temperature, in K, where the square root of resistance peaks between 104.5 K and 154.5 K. 112.0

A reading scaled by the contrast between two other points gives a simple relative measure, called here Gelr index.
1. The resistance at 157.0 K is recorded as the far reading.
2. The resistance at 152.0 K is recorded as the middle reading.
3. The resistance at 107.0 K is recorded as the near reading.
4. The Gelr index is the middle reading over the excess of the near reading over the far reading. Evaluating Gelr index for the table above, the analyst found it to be -153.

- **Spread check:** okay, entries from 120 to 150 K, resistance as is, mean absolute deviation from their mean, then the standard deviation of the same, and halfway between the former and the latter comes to 0.8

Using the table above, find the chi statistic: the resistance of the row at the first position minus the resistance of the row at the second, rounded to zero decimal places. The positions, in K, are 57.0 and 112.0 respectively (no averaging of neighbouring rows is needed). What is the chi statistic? -11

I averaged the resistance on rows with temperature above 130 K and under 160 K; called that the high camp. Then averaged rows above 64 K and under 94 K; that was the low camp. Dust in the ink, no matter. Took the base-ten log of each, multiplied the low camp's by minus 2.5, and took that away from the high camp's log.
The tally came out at 6.836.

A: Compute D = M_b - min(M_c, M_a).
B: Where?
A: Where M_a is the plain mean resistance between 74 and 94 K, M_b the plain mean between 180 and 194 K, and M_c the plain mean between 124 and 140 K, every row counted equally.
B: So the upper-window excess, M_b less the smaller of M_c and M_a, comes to -16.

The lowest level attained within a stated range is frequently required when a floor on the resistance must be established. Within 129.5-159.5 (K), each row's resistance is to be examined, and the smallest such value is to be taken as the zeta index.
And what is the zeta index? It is 88.48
